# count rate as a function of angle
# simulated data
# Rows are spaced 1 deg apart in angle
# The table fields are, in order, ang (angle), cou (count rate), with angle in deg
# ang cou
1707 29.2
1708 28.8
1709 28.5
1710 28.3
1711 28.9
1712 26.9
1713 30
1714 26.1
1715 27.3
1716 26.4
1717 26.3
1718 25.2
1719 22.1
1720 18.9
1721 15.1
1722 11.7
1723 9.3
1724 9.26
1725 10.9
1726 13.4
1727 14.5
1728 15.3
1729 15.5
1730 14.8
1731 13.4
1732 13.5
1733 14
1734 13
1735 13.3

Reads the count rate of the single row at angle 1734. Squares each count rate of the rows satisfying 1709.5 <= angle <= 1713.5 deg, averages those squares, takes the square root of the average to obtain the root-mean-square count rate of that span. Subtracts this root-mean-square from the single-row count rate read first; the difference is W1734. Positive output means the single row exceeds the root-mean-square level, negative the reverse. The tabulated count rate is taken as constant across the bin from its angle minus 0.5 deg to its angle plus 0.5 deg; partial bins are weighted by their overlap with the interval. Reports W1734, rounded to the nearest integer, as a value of -16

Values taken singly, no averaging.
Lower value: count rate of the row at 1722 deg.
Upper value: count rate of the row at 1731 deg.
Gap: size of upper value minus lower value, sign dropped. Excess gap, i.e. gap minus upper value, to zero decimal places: -12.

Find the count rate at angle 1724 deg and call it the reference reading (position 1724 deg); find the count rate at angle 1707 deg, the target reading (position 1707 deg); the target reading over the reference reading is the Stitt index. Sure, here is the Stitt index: 3.2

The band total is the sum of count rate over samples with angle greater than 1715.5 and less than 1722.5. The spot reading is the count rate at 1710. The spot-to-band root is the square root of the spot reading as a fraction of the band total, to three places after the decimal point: 0.441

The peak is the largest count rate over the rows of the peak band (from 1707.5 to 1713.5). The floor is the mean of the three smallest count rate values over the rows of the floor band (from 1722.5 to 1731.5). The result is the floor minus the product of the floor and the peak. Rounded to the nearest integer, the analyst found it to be -285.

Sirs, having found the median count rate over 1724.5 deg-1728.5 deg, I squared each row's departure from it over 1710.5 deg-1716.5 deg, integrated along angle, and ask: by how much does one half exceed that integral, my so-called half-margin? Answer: -1129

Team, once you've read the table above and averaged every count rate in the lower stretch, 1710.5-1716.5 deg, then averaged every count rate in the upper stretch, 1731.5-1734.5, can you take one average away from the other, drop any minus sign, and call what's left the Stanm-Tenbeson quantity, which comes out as 14.1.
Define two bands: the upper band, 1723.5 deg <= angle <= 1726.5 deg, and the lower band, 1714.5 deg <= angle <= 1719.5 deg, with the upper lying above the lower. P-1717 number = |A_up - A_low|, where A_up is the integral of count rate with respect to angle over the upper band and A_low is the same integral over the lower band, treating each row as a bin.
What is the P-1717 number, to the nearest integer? 94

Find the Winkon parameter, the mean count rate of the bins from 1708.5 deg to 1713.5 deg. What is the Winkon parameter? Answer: 29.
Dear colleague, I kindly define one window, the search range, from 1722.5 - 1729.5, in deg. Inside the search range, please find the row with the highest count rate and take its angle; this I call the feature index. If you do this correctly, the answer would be 1729 deg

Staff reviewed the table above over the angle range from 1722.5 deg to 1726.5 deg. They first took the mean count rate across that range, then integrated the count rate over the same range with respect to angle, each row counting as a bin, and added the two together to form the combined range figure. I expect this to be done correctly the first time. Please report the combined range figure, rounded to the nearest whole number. 54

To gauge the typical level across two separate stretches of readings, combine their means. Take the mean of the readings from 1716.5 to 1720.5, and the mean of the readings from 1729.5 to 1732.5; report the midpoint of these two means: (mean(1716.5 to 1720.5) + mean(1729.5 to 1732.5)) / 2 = 19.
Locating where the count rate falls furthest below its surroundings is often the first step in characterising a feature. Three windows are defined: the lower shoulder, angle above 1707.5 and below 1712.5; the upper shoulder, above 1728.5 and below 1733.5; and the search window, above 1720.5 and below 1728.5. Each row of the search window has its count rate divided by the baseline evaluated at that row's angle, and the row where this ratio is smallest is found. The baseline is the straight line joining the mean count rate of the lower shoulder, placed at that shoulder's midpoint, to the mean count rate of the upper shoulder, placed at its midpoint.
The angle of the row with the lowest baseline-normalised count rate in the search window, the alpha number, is 1723 deg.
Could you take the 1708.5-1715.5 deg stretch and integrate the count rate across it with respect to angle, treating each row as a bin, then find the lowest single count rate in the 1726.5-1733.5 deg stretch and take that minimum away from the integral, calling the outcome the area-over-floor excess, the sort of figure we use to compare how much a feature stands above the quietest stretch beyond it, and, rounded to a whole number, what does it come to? 183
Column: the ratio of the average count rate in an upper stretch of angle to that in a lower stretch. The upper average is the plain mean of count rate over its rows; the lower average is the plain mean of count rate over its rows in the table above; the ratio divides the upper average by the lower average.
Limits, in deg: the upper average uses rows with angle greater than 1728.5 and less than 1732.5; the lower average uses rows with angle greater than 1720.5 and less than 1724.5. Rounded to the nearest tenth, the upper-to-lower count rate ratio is 1.3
